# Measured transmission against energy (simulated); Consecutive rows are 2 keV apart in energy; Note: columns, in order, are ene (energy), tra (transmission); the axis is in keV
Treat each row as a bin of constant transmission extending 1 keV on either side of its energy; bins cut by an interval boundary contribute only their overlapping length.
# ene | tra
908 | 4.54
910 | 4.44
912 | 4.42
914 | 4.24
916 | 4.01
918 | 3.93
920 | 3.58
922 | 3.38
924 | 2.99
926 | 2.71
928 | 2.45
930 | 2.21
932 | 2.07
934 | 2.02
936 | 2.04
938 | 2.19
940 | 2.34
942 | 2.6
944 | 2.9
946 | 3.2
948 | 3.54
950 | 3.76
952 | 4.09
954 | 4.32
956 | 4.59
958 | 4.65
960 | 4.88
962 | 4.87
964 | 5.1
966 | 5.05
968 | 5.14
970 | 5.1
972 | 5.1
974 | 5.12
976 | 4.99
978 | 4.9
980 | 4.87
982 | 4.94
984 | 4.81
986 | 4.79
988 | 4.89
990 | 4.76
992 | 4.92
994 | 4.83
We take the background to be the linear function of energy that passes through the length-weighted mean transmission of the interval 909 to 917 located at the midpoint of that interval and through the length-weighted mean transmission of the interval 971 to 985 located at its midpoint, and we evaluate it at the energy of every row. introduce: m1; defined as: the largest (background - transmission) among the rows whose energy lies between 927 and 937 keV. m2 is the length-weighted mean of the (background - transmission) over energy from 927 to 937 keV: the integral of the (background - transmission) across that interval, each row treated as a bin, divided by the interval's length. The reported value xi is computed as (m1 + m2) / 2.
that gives 2.4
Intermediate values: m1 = 2.5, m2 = 2.3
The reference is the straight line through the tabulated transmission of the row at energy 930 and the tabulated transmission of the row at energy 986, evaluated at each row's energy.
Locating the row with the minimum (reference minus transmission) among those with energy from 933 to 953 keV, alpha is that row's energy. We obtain 952 keV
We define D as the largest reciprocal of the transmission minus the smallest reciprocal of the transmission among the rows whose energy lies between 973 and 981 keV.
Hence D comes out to 0.01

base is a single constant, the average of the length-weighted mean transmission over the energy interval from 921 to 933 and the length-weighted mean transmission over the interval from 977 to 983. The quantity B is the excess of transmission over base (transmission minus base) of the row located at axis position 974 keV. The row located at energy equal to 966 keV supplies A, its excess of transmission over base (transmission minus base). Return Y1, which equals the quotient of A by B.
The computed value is 0.9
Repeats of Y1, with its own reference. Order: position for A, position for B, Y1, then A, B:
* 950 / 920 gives 0.0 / 0.0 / -0.2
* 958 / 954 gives 1.6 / 0.9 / 0.6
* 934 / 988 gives -1.6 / -1.7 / 1.1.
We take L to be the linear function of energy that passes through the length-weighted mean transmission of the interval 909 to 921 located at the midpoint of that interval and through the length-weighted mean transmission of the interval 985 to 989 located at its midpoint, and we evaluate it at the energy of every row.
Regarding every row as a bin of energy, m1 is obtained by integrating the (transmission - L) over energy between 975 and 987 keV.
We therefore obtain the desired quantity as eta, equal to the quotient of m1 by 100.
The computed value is 0.01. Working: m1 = 1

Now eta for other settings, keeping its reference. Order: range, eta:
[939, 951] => -0.16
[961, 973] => 0.05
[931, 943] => -0.25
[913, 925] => -0.05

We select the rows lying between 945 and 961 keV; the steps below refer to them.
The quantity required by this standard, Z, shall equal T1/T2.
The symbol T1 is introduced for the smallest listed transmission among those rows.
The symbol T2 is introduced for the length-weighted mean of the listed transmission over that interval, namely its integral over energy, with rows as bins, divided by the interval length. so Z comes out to 0.78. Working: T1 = 3.2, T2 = 4.1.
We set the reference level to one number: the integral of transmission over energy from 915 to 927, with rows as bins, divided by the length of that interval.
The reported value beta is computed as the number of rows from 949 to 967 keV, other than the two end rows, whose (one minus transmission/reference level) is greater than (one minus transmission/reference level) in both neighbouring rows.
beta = 1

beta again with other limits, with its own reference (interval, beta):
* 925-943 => 1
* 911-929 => 0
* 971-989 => 2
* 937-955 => 0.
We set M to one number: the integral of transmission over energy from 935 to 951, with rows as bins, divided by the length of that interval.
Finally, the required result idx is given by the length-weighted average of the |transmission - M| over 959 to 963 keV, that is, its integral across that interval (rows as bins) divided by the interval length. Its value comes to 2.05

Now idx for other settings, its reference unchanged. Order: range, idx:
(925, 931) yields 0.36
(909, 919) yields 1.39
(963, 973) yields 2.28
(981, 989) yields 2.04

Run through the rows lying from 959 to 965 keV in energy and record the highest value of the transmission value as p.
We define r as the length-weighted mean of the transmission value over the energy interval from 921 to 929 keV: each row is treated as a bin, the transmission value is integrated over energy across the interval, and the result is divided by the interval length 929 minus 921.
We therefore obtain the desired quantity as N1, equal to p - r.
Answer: 2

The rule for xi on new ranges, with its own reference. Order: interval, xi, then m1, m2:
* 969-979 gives 0.0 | 0.1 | -0.1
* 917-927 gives 1.4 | 1.7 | 1.1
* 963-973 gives -0.2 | -0.2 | -0.2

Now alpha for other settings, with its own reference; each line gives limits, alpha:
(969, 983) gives 970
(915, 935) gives 916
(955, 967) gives 964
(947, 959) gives 956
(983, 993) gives 984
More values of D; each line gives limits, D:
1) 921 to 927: 0.07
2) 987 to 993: 0.01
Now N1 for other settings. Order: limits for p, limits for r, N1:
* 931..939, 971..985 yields -3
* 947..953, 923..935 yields 2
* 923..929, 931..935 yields 1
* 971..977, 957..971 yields 0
